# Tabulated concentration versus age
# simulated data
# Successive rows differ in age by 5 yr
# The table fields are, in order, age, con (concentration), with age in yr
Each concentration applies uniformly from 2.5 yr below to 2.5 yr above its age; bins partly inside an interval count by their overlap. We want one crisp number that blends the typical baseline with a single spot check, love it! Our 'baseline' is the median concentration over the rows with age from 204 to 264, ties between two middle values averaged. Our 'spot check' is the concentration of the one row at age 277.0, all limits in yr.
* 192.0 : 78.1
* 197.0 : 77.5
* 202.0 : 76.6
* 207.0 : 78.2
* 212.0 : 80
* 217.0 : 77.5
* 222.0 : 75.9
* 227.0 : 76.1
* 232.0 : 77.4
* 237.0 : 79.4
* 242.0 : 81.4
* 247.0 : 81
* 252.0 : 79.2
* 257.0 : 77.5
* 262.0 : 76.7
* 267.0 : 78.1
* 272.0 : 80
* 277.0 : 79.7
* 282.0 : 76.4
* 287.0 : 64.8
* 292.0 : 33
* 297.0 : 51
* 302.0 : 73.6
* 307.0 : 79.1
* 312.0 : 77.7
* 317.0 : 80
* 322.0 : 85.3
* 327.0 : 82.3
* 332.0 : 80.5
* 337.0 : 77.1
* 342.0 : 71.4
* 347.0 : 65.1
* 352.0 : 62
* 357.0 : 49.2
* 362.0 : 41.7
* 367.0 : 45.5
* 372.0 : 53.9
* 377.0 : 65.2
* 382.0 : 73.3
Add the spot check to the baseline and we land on 158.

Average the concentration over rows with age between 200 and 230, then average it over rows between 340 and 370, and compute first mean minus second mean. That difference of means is 22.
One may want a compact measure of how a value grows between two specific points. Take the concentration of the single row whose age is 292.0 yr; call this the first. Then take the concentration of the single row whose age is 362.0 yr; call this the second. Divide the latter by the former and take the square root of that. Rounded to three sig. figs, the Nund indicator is 1.12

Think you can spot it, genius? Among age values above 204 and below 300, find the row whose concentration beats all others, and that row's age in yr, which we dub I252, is 242.0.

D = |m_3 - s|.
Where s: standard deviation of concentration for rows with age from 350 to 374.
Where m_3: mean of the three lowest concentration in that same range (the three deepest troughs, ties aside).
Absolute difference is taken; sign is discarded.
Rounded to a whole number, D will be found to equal 38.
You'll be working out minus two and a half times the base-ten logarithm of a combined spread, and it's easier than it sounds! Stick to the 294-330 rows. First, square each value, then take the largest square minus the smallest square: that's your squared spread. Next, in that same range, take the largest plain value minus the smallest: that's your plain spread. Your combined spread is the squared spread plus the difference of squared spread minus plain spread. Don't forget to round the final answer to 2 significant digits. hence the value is -9.9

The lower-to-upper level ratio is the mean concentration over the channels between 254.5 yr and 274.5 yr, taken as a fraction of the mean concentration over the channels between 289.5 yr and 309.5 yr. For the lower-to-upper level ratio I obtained 1.32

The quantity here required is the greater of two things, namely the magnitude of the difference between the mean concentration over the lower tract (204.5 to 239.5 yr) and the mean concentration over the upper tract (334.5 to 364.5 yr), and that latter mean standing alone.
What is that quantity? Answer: 61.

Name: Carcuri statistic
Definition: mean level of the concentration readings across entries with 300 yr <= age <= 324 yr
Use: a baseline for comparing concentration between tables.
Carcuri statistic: 79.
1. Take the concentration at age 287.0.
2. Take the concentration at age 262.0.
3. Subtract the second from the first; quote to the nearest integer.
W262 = -12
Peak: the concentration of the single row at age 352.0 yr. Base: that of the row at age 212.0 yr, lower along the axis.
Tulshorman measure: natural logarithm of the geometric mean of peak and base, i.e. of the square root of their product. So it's 4.25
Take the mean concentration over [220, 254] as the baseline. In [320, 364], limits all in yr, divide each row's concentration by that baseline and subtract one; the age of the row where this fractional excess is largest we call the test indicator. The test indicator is 322.0 yr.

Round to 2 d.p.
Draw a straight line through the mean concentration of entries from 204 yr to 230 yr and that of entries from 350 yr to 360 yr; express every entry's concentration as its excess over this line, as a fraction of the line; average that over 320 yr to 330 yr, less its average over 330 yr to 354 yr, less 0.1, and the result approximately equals 0.05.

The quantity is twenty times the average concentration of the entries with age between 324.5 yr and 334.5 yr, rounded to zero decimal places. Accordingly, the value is 1628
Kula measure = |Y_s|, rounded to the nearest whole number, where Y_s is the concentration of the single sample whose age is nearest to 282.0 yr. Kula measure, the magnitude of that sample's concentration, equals 76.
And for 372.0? 54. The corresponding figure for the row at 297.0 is 51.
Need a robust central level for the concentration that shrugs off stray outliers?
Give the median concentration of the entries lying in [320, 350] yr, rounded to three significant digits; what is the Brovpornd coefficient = 78.8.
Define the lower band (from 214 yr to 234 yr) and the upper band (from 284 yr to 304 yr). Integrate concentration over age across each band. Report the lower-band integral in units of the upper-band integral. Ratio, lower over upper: 1.38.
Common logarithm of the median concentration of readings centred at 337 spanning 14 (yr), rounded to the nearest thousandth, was 1.887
